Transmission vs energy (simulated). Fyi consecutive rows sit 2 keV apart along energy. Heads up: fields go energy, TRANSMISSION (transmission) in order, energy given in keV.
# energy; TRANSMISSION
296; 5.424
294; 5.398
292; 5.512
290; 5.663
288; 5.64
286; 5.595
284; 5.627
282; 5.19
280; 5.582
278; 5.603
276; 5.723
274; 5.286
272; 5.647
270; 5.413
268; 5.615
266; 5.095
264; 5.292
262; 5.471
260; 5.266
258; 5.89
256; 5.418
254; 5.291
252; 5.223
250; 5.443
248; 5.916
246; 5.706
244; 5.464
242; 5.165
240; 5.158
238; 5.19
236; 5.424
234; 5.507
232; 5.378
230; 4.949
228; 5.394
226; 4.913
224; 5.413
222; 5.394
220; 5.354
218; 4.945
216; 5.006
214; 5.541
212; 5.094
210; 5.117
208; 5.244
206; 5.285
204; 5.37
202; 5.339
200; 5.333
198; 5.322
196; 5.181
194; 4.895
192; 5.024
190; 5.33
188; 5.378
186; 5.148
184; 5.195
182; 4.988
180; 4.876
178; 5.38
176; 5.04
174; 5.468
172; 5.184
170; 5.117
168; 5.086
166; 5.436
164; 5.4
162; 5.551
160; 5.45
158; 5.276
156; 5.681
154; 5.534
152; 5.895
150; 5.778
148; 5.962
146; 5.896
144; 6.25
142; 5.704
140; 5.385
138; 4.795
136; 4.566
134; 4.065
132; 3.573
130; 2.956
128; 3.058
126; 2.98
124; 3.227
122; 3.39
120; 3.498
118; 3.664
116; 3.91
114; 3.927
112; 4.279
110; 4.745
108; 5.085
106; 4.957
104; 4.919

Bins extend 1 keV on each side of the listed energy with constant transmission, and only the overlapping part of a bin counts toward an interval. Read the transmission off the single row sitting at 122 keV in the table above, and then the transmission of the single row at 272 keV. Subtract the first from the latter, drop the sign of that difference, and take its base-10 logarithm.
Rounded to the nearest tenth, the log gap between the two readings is 0.4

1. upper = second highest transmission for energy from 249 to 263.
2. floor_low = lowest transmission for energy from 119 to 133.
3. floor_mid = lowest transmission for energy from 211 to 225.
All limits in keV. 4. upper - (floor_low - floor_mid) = 7.5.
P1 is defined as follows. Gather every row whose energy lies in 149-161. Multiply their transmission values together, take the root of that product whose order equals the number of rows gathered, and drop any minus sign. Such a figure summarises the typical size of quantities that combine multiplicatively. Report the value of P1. 5.60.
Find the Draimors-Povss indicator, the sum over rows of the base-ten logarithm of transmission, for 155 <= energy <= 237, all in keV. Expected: 30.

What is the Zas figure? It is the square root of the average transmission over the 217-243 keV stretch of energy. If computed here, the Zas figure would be 2.29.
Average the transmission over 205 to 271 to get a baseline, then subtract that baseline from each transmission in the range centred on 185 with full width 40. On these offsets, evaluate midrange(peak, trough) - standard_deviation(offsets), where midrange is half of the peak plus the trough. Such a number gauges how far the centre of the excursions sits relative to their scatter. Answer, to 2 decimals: -0.34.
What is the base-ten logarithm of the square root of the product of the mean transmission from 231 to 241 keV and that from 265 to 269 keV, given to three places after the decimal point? 0.728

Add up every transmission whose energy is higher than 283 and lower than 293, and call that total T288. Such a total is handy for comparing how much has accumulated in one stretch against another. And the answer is 28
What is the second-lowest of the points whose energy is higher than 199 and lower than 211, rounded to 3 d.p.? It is 5.244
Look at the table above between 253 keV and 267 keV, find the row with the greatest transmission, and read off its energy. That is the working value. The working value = 258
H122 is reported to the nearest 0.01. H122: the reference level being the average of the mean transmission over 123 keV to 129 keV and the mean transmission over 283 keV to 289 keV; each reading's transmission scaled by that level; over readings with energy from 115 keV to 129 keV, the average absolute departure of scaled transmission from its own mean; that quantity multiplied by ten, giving 0.59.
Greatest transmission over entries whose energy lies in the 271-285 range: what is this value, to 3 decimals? 5.723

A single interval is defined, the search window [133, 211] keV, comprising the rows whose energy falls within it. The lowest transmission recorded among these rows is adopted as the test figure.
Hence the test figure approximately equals 4.065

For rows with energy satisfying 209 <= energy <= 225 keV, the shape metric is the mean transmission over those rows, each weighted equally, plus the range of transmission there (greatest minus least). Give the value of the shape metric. 5.83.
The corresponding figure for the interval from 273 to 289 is 6.06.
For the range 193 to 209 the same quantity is 5.72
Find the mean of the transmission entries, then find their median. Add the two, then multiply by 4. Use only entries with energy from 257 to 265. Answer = 43.4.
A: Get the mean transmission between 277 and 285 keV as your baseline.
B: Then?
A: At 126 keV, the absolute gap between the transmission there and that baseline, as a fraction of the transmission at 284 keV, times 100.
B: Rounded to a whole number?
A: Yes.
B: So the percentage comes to 45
